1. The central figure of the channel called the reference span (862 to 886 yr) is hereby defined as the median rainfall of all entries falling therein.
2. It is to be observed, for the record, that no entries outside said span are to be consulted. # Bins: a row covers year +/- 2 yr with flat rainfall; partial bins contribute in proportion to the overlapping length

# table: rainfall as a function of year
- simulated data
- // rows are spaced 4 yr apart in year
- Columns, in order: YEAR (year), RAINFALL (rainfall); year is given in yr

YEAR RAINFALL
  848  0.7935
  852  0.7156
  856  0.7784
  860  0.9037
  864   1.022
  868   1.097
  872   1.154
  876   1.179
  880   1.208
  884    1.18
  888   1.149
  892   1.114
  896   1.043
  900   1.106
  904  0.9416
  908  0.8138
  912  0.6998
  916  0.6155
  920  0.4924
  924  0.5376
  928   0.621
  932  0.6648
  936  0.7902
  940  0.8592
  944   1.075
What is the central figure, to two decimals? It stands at 1.17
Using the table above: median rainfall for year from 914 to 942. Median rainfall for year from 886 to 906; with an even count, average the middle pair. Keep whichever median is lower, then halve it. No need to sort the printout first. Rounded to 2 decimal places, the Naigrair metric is 0.31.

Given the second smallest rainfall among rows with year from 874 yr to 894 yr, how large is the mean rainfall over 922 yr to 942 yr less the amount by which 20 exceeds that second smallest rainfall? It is -18.2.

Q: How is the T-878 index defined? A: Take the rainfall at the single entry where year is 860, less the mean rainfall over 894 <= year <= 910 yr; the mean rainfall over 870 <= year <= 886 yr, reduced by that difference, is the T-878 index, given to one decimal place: 1.3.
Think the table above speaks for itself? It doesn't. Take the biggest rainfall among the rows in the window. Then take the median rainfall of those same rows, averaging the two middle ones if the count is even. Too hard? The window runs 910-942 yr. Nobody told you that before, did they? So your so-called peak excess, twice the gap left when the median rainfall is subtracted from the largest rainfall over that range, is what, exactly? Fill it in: 0.4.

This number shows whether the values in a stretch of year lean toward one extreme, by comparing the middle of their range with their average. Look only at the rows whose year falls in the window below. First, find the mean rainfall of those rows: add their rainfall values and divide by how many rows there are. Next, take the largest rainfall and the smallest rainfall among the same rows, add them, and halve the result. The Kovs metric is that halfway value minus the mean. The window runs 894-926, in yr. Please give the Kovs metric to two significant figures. 0.018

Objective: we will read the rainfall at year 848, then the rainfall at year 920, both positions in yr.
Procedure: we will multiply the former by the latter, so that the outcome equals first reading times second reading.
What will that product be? 0.39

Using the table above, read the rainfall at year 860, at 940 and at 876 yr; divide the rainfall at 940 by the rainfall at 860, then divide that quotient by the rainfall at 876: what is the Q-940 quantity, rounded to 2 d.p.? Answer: 0.81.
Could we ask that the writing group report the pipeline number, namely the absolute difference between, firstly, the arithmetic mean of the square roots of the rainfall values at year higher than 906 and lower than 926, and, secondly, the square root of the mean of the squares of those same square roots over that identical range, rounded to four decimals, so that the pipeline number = 0.0032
